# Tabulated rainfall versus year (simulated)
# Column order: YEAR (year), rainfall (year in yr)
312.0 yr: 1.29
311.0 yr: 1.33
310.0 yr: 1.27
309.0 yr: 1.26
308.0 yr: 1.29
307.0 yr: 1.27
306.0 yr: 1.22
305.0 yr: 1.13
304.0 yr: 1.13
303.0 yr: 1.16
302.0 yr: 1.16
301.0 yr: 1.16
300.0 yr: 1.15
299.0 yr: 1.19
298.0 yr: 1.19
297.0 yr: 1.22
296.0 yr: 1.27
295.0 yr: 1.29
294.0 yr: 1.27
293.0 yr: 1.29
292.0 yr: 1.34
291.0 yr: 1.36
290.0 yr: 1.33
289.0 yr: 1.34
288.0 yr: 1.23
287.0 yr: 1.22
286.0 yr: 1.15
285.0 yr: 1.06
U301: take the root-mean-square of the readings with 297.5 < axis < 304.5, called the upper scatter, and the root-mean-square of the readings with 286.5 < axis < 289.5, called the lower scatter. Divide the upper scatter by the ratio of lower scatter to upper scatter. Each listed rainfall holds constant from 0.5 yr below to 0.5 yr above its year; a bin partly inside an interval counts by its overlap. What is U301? 1.07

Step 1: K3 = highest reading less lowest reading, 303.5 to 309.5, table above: 0.16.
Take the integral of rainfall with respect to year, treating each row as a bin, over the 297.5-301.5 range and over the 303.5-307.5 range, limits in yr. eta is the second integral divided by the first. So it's 1.01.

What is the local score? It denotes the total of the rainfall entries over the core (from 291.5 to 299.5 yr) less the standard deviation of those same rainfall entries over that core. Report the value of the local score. 10.0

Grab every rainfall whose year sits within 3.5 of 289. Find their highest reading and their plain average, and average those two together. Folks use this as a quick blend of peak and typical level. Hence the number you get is 1.32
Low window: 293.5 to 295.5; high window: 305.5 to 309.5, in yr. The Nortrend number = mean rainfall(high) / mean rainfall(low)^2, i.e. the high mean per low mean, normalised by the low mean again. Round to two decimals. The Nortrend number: 0.77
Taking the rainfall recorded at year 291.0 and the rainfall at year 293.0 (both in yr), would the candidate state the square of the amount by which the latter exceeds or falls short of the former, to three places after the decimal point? 0.005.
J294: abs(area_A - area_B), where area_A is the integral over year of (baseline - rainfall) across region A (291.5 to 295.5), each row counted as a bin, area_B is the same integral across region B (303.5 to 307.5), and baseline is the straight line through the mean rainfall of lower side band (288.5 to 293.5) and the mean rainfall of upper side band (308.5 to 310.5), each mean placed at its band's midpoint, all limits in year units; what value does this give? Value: 0.27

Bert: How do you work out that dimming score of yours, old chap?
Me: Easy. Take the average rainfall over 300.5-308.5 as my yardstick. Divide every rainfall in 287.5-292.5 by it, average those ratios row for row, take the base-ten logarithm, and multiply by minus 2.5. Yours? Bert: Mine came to -0.11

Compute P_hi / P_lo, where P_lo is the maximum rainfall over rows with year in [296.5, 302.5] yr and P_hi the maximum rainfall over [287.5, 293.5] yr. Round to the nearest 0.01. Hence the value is 1.11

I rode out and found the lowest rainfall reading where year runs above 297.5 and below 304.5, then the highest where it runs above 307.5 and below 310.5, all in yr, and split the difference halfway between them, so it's 1.21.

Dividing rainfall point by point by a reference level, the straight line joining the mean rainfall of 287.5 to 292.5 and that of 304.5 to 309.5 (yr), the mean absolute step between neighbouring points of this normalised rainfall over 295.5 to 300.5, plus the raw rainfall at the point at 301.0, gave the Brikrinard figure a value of 1.18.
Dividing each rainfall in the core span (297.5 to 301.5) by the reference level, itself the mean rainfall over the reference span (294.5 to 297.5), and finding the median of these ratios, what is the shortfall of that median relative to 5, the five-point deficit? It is 4.07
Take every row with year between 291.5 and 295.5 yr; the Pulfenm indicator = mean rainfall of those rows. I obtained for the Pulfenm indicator 1.30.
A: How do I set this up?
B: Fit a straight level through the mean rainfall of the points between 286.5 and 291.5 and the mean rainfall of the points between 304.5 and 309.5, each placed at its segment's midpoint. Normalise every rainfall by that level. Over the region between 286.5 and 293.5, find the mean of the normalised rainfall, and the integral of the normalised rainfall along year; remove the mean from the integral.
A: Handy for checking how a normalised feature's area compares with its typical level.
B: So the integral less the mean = 6.0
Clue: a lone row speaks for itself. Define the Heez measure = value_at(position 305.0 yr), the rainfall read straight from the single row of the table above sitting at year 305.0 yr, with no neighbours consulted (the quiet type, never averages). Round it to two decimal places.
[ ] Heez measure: 1.13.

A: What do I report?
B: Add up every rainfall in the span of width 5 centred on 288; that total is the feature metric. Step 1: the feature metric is 6.27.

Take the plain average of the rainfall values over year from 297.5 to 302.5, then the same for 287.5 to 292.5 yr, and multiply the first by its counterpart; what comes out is 1.54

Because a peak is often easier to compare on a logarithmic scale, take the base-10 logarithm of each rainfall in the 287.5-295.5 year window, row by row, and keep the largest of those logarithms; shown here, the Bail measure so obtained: 0.134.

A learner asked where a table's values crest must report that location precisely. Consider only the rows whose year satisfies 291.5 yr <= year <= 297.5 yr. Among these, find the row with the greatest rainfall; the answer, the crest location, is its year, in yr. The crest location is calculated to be 292.0 yr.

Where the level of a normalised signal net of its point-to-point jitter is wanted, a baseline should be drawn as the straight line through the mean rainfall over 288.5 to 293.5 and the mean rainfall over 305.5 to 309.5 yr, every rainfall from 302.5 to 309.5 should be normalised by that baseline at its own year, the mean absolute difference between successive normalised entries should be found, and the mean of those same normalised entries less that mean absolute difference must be 0.925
